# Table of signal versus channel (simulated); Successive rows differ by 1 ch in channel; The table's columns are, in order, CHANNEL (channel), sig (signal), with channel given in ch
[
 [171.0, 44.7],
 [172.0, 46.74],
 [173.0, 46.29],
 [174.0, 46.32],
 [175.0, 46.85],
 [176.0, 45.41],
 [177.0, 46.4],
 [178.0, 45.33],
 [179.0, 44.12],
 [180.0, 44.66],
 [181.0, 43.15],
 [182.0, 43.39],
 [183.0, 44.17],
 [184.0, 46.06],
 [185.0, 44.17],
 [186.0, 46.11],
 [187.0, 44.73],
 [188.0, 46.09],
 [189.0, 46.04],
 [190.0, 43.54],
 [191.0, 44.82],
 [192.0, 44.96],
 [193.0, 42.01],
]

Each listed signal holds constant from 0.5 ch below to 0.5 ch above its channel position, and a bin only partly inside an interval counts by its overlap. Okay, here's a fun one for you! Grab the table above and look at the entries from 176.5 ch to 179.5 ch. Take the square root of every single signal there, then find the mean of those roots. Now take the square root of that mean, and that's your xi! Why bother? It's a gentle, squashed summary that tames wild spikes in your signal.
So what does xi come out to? 2.59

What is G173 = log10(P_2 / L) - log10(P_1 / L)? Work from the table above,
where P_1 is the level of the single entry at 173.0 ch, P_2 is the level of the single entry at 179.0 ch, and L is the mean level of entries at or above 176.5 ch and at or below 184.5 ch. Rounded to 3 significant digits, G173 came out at -0.0209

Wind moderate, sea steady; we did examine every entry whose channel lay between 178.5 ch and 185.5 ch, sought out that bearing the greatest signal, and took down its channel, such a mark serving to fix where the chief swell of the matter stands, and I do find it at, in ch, 184.0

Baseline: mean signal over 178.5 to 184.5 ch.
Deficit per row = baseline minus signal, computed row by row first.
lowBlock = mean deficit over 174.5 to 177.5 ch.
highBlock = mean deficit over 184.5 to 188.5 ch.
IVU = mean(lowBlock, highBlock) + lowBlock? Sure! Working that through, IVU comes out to -3.5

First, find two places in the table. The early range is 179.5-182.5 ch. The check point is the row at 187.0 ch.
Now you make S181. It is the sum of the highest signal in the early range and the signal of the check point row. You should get 89.4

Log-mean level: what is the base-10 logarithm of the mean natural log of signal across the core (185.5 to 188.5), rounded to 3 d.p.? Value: 0.582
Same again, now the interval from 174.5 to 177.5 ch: 0.584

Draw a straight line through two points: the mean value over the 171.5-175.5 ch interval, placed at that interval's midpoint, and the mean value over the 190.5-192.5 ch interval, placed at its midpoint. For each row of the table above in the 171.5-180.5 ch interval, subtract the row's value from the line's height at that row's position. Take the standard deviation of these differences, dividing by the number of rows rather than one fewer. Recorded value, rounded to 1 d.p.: 0.7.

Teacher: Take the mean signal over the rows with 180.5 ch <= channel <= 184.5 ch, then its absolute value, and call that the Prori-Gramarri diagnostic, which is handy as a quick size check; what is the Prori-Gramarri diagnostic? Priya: 44.2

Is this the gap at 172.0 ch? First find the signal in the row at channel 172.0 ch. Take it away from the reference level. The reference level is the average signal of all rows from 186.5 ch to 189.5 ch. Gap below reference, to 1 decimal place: -1.1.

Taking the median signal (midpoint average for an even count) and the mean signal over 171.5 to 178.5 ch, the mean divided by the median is 1.00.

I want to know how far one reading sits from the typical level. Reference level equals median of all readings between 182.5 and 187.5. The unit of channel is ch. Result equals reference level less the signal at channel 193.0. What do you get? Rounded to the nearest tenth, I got 2.7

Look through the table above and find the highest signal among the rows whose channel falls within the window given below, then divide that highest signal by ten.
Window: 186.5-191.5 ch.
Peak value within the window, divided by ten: 4.61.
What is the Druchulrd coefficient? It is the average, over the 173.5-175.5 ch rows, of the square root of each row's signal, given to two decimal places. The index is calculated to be 6.83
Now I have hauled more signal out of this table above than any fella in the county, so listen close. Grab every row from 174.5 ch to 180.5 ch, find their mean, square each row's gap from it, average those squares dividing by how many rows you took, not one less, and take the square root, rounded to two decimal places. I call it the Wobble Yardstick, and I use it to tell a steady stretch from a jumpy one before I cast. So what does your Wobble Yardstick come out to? 0.94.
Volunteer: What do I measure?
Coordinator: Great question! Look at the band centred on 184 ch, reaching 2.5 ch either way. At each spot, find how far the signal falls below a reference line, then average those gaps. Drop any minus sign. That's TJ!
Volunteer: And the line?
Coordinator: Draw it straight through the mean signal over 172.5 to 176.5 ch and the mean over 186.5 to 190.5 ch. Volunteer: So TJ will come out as 0.7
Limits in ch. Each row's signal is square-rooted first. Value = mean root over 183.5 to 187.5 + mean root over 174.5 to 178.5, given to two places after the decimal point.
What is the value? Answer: 13.51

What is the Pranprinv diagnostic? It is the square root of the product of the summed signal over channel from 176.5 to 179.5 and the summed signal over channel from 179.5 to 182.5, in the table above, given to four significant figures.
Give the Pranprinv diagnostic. 133.5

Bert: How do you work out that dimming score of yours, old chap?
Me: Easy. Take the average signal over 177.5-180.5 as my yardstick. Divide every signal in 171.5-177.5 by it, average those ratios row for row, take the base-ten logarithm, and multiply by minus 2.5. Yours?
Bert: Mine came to -0.039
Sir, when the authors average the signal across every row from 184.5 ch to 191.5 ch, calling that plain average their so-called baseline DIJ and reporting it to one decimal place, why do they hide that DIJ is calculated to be 45.1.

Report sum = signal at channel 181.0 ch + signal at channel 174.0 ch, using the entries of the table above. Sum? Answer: 89.5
